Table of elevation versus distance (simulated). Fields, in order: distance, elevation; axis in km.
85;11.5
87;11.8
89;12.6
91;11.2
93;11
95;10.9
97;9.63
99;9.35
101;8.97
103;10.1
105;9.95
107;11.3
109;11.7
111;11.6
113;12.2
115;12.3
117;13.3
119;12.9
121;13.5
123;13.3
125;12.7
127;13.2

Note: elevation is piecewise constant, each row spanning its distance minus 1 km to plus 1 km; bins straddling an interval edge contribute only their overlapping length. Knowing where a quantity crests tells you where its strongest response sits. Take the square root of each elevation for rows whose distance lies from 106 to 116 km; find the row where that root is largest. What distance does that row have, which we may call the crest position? 115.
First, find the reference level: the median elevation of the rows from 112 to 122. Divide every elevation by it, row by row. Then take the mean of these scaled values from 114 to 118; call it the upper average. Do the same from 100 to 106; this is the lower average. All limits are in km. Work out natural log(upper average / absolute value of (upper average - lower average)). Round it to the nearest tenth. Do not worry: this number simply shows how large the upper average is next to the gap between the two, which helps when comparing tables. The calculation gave 1.4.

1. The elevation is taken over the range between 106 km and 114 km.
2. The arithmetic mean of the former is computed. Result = 11.7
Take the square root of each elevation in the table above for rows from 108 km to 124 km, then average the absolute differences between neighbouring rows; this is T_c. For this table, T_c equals 0.060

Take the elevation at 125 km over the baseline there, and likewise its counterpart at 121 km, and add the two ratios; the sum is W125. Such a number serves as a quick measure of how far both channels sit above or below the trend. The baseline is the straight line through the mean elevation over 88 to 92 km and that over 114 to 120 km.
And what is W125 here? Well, 2.01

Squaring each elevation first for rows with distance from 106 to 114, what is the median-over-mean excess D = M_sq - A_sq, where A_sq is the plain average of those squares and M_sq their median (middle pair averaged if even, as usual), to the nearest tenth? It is -1.3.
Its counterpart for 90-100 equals 9.7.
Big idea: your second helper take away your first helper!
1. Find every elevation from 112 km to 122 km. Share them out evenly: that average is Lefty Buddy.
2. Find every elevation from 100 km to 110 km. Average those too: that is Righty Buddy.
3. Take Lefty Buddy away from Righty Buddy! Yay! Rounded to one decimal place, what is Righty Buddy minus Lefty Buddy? -2.4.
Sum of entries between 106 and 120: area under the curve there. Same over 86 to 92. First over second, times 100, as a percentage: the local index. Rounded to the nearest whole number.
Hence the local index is 240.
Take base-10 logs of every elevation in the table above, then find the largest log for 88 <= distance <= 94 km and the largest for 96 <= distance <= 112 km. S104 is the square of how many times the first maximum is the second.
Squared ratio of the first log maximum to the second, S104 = 1.06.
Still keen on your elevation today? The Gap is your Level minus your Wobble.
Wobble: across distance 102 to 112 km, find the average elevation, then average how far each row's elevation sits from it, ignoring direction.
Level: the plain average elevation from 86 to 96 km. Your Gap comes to 10.8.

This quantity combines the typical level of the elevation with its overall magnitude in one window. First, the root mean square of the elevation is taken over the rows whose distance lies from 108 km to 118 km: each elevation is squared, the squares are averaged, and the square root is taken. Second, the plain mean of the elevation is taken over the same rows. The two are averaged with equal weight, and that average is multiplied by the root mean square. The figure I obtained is 150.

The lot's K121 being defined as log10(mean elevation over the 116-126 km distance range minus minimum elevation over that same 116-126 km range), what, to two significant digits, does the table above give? -0.36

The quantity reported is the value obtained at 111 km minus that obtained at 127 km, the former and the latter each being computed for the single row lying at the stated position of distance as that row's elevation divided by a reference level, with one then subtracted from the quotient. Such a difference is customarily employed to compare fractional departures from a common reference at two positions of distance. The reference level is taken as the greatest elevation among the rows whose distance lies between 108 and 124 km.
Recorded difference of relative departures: -0.12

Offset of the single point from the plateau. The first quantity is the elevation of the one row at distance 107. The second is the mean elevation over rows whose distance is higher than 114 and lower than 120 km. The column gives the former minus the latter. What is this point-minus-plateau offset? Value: -1.5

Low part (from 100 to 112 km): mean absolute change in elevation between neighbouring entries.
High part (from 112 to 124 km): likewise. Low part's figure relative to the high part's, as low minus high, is 0.17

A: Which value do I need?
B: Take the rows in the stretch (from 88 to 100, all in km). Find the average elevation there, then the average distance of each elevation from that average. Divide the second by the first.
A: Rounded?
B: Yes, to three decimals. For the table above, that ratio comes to 0.080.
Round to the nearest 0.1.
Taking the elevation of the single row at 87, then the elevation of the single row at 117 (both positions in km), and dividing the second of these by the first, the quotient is 1.1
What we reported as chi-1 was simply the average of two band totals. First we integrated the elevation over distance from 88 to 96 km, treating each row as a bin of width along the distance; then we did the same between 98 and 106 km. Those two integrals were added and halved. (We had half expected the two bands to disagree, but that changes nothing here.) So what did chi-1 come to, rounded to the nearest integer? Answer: 84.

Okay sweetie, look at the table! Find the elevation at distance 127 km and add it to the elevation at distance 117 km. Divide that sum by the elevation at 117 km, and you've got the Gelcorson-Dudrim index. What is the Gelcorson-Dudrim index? 1.99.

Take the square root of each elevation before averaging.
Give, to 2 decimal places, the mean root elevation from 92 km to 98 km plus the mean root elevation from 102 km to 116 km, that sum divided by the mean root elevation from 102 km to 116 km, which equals 1.96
